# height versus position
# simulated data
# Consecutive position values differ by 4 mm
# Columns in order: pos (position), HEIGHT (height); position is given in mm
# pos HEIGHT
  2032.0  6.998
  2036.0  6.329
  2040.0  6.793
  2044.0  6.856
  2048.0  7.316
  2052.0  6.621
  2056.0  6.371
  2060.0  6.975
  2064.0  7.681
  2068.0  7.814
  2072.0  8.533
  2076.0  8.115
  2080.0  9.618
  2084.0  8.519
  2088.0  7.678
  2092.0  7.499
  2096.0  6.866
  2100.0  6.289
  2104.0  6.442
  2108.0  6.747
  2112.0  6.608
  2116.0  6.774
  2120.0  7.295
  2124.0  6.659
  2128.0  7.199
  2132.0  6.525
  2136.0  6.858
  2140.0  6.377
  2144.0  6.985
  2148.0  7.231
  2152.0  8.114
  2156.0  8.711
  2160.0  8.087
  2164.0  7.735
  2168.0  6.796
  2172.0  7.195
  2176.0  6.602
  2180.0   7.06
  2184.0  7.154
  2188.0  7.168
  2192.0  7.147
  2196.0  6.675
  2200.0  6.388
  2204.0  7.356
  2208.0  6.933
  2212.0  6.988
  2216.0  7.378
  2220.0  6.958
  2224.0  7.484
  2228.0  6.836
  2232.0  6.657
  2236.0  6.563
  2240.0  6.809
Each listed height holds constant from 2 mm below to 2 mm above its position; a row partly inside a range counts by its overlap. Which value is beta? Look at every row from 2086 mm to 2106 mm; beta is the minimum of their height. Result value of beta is 6.289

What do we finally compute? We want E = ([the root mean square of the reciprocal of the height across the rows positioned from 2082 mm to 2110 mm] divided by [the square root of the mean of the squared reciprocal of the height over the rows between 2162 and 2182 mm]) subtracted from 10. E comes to 9.00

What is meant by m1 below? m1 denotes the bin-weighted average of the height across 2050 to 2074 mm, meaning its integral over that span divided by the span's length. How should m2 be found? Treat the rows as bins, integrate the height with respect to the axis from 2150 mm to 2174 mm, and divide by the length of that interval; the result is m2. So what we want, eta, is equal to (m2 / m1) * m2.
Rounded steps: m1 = 7.3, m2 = 7.8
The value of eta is 8.2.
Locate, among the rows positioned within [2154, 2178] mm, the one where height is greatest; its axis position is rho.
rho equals 2156.0 mm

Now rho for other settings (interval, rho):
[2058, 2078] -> 2072.0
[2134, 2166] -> 2156.0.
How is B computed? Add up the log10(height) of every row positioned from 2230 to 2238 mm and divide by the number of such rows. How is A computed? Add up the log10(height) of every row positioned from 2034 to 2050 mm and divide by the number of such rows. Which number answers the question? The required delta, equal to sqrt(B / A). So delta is 0.99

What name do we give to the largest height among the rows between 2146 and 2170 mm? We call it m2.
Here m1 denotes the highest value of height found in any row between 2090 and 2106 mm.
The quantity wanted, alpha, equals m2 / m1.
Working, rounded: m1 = 7.499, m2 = 8.711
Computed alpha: 1.16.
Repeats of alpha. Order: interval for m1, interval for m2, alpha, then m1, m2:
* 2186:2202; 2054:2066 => 1.07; 7.168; 7.681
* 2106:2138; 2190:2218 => 1.01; 7.295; 7.378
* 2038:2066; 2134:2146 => 0.91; 7.681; 6.985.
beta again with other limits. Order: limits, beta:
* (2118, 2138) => 6.525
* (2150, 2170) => 6.796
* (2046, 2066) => 6.371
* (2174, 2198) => 6.602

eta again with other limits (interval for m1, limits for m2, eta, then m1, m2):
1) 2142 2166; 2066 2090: 9.0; 7.8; 8.4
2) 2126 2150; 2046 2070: 7.4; 6.9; 7.1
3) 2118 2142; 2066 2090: 10.3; 6.8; 8.4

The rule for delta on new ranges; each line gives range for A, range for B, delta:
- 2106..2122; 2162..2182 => 1.01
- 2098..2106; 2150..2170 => 1.06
